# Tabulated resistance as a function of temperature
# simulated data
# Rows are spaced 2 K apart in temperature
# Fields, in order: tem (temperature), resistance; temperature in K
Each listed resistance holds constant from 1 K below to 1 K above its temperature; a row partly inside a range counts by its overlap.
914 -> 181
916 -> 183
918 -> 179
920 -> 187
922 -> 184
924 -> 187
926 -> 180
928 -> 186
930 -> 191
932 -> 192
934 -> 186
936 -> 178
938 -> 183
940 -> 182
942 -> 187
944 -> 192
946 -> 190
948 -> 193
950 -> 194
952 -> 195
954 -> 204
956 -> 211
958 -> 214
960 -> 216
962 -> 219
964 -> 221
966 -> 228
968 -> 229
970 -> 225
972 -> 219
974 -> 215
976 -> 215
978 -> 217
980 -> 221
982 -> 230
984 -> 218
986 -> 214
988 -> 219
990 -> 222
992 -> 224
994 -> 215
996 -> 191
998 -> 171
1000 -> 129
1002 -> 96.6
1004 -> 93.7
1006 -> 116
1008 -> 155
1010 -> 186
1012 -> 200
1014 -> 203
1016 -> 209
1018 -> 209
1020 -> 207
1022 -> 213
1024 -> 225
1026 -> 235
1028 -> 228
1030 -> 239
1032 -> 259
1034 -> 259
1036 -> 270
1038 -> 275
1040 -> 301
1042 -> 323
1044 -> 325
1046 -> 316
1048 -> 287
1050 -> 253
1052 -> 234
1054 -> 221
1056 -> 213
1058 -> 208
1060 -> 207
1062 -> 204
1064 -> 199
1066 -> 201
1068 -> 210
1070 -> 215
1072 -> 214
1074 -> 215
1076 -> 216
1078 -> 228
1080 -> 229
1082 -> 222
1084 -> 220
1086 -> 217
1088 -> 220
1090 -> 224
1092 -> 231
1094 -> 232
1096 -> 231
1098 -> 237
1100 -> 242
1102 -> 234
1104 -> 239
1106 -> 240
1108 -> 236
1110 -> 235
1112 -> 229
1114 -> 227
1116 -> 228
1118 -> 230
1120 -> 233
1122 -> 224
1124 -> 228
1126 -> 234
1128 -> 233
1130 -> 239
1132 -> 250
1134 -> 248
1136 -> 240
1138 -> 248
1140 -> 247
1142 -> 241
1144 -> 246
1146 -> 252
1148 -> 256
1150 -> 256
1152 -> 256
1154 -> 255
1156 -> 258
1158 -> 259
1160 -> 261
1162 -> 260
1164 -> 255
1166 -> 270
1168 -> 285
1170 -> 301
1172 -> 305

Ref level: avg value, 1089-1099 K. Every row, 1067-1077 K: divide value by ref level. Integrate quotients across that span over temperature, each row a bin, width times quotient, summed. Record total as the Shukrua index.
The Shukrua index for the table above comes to 9.3 K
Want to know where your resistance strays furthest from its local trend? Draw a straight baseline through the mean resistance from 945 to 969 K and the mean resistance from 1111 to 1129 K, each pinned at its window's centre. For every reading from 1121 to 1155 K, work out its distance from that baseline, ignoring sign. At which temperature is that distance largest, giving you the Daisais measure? 1148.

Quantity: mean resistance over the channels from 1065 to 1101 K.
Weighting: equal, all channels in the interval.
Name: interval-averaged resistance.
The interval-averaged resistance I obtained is 222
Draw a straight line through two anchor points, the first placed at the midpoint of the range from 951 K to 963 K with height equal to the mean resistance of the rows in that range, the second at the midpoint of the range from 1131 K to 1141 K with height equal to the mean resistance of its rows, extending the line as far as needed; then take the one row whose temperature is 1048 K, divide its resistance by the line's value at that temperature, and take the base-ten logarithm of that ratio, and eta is 0.10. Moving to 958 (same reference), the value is 0.01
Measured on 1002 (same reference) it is -0.36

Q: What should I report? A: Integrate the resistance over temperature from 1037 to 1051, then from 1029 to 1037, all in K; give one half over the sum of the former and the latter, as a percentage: 0.0080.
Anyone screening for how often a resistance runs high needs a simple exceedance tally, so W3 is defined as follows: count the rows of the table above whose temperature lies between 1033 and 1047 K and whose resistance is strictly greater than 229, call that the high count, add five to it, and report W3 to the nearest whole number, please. 12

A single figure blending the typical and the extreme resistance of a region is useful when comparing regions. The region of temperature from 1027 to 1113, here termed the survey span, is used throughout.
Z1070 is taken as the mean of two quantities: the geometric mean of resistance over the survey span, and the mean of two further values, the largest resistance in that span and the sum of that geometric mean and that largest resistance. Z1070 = 340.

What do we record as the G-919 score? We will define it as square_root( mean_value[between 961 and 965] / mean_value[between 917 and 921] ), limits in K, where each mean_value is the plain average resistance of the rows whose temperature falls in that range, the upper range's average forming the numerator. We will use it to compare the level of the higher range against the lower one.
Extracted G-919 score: 1.10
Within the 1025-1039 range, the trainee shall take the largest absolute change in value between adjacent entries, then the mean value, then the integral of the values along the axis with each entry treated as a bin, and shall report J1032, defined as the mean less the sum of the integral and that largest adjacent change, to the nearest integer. -3298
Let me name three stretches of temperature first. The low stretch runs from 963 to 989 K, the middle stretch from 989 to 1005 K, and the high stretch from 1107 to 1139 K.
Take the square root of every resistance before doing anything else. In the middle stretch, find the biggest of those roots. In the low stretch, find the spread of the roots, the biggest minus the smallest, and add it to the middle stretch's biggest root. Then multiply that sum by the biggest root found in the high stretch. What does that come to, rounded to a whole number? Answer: 245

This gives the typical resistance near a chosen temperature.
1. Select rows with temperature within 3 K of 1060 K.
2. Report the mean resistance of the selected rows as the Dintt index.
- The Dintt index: 206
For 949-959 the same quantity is 204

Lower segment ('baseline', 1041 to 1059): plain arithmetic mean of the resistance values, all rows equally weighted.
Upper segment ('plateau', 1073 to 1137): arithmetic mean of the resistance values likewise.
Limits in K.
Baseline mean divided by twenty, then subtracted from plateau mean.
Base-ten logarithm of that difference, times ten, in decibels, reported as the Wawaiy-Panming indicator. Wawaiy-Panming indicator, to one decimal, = 23.4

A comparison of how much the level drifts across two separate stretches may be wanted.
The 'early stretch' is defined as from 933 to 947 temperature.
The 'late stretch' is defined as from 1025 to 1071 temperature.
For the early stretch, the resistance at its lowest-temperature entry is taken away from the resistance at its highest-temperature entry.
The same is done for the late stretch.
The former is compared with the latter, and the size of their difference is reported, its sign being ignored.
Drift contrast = 24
